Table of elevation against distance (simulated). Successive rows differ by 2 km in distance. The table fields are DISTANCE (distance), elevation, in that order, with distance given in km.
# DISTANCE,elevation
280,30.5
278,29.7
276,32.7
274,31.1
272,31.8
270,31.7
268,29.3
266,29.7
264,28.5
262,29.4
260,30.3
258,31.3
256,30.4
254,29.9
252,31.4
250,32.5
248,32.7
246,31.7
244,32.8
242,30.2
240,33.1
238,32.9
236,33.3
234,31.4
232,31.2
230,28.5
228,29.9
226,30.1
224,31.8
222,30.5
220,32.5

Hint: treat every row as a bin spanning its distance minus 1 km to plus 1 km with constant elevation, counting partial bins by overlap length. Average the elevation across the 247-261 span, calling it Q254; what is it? 31.2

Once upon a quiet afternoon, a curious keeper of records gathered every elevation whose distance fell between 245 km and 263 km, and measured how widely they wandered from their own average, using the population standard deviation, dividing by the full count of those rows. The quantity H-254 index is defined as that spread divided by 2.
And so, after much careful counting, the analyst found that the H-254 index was 0.54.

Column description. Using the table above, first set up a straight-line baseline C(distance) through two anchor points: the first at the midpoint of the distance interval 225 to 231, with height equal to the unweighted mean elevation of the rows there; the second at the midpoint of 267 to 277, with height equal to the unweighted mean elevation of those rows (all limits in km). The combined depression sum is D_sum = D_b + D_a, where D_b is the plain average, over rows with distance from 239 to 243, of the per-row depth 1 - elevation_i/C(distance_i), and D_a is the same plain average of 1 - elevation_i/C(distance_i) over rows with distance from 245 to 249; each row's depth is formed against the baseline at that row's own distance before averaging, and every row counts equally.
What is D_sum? -0.12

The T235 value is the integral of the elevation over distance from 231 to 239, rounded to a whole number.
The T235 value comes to 258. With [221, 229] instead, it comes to 245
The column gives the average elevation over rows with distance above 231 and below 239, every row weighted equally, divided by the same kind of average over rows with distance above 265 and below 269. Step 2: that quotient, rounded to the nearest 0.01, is 1.09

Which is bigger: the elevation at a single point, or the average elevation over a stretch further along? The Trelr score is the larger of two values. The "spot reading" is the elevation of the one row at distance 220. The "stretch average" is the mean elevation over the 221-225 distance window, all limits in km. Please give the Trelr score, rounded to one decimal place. 32.5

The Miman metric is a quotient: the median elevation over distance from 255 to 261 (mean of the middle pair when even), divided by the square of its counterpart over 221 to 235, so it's 0.0327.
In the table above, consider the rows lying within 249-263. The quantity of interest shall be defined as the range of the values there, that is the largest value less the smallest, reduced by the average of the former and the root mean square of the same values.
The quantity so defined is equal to -13.8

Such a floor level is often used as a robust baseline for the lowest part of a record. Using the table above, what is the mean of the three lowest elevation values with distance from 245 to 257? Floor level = 30.6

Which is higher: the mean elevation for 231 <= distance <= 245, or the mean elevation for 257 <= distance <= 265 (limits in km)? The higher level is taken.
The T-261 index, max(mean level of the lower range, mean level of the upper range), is 32.1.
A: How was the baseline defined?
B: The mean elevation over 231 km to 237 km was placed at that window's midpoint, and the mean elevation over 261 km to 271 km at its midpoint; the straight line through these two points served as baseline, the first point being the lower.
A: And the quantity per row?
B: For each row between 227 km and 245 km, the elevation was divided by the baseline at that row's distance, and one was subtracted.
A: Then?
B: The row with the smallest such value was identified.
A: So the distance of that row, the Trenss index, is 230 km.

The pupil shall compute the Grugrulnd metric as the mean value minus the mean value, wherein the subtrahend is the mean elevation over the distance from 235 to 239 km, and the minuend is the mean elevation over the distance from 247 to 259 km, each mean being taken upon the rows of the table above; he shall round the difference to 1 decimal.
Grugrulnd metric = -1.7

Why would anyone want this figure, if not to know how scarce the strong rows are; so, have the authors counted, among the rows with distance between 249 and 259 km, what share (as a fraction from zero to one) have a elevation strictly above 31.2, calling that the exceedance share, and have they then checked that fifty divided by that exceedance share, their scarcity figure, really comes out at 83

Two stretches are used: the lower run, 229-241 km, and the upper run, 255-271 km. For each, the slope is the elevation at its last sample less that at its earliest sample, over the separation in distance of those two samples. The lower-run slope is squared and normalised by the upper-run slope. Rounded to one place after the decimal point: 2.3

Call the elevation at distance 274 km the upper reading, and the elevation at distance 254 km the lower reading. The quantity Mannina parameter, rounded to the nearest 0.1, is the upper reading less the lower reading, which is 1.2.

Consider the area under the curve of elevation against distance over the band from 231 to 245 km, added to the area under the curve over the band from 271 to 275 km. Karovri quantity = 576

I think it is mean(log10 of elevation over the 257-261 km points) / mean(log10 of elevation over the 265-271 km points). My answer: 1.01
